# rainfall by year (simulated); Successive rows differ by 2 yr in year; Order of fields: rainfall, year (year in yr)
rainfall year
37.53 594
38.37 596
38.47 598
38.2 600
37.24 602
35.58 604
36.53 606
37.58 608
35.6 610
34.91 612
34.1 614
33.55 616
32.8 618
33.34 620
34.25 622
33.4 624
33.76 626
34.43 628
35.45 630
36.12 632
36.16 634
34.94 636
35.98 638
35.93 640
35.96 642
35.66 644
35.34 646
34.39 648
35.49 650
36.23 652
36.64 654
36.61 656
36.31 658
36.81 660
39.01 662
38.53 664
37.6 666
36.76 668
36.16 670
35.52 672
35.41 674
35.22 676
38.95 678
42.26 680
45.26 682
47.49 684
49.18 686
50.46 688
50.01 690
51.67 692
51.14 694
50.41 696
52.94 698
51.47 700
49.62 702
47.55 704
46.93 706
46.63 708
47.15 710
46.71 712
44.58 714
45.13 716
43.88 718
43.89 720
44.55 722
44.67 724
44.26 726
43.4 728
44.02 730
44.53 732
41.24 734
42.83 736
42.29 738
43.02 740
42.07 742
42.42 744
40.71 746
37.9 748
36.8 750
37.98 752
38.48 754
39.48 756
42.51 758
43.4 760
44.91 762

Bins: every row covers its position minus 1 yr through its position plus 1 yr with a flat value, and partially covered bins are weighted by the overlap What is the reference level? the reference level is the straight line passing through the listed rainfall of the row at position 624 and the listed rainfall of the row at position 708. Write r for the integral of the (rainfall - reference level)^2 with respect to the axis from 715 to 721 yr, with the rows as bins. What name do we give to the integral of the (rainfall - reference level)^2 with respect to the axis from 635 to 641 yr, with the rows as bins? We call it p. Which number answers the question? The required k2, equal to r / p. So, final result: 181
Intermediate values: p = 1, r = 96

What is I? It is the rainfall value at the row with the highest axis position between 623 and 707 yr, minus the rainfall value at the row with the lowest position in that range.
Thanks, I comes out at 13.5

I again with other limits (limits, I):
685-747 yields -8.5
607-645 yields -1.9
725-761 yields -0.9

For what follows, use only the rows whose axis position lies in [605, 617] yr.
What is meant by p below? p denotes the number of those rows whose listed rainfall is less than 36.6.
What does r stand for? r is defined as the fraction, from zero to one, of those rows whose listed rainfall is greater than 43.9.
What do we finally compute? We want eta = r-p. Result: -5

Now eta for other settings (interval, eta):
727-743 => 0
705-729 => 1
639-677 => -12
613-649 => -18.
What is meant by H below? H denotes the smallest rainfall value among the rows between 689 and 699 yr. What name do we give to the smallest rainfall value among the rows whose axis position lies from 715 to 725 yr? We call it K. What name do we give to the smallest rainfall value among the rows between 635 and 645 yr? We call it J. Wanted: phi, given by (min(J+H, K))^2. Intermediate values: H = 50.01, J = 34.94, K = 43.88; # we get 1925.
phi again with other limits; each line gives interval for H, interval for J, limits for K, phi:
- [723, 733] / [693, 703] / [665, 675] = 1254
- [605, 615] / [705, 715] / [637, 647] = 1249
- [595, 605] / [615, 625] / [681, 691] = 2048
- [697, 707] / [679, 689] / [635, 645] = 1221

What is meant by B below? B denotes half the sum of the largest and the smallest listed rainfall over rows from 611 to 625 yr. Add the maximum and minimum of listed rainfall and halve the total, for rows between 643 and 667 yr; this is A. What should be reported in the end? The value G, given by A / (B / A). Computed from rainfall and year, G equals 40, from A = 37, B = 33.9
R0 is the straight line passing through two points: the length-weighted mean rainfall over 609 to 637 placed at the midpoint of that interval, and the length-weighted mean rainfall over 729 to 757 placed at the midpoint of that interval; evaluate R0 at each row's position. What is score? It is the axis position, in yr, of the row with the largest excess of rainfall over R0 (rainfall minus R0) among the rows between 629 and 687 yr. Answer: 686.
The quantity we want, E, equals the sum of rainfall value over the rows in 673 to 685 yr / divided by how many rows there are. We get 41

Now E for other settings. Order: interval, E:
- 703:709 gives 47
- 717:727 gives 44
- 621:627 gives 34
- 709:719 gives 45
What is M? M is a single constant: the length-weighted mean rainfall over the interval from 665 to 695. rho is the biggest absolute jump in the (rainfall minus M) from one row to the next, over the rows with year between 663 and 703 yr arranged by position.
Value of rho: 3.7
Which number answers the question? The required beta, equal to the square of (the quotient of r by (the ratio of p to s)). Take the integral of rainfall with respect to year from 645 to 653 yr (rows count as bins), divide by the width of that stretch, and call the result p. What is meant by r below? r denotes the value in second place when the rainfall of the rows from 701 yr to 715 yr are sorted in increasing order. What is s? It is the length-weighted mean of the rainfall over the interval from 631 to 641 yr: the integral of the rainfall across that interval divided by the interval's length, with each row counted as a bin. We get 2232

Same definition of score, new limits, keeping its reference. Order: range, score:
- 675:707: 698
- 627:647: 632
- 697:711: 698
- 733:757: 736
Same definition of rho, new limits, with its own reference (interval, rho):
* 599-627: 2.0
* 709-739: 3.3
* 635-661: 1.1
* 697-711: 2.1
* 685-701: 2.5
